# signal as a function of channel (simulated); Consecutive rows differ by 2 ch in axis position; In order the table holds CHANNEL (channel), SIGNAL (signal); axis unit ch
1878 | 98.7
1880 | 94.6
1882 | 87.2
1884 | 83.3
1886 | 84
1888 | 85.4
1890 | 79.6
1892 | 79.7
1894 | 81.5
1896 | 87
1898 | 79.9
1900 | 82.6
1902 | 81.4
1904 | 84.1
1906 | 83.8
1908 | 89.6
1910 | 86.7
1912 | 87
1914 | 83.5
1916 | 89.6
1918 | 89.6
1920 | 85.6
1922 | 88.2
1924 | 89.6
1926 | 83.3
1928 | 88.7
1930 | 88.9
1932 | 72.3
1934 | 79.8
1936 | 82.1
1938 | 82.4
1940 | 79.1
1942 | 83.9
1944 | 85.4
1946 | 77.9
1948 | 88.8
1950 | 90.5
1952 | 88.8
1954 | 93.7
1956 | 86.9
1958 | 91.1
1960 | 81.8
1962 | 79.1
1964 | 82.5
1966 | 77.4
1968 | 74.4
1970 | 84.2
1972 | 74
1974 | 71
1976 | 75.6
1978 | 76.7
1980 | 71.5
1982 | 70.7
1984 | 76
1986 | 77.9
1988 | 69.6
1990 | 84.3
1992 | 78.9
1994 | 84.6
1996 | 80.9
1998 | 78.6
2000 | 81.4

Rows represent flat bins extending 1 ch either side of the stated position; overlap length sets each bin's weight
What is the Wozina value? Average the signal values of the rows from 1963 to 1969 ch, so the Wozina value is 78.1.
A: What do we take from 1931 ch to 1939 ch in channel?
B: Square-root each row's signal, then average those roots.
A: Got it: 8.89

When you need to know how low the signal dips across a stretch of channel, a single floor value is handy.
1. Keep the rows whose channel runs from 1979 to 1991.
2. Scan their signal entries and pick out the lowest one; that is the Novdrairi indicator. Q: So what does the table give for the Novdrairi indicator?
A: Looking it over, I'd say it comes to 69.6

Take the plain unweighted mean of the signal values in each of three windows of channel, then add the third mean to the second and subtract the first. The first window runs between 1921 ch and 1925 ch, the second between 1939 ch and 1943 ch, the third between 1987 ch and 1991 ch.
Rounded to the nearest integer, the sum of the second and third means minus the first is 70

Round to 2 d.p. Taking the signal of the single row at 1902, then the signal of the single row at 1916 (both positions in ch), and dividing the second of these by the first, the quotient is 1.10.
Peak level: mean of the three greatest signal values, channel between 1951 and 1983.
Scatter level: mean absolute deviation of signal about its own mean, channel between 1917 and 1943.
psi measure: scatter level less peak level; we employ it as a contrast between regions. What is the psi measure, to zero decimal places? -87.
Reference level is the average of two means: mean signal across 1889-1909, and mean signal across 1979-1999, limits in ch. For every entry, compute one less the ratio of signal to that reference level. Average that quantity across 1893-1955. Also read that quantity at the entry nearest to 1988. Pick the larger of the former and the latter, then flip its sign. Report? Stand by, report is -0.13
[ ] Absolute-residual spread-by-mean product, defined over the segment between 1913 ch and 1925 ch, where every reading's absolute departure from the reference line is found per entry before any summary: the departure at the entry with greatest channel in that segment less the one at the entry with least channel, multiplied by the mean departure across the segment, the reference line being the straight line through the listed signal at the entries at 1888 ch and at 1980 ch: 53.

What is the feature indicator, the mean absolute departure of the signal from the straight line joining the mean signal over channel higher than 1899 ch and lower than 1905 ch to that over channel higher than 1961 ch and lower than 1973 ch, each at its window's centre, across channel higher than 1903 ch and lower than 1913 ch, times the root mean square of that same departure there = 17.7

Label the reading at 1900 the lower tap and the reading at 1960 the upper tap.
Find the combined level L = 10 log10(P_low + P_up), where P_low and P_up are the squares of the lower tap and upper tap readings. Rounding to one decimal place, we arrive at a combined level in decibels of 41.3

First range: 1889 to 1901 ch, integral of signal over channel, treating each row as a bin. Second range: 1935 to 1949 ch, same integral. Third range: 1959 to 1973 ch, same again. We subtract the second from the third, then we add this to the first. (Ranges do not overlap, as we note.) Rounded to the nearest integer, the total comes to 928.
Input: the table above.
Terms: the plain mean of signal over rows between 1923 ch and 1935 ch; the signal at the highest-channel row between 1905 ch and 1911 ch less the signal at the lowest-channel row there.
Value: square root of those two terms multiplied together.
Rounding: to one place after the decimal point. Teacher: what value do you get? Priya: 15.6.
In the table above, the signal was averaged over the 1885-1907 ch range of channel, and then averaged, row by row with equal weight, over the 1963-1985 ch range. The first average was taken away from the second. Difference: -6.8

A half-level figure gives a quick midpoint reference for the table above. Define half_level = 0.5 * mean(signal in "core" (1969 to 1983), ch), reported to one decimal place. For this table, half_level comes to 37.4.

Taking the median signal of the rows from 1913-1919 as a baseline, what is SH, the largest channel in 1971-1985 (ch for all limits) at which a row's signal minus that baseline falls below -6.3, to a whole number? 1984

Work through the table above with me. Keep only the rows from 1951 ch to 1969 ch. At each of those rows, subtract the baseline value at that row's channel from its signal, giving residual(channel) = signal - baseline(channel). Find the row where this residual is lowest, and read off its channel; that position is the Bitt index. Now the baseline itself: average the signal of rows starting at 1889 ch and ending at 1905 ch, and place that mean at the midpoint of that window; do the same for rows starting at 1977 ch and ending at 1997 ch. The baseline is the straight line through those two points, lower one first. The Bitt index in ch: 1968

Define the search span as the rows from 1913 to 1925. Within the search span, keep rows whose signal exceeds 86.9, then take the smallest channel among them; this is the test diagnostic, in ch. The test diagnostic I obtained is 1916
